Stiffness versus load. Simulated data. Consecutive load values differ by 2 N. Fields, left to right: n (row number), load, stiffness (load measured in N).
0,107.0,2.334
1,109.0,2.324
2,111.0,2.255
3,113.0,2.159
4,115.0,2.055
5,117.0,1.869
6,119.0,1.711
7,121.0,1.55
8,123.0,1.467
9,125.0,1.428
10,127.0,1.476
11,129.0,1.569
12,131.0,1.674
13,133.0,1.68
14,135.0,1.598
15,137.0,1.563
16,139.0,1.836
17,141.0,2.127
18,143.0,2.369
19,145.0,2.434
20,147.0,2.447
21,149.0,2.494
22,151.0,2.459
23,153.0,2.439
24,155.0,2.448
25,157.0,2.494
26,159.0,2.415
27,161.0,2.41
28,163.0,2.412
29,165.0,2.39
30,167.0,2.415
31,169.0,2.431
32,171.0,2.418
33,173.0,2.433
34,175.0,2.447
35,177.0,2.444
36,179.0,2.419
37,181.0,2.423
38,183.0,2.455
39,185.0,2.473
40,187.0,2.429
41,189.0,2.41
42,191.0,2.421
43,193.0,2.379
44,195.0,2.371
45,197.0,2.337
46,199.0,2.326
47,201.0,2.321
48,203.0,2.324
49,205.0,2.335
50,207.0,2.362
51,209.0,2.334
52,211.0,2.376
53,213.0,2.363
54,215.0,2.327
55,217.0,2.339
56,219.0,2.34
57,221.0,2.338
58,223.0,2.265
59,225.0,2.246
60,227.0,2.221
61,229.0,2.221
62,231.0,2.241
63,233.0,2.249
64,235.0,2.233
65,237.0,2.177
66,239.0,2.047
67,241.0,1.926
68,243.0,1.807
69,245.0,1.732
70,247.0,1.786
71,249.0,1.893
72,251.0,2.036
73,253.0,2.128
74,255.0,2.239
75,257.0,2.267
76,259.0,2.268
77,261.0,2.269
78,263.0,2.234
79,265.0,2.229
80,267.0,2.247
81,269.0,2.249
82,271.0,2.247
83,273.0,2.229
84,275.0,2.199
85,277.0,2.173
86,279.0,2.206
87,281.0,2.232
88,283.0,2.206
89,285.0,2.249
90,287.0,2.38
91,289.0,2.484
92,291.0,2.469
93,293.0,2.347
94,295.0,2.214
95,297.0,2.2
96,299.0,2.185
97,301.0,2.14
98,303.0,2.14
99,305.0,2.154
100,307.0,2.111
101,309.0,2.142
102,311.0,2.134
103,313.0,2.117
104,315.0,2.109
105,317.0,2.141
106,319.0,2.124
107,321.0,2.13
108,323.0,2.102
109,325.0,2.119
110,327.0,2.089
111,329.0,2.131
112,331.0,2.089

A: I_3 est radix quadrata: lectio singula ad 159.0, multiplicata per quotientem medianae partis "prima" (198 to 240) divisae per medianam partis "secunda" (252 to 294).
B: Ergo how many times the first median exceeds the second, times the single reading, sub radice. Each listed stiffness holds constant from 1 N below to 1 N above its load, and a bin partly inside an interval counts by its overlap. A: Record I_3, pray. 1.58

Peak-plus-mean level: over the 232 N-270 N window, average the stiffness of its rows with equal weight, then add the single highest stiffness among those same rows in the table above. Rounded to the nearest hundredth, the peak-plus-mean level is 4.38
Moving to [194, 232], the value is 4.69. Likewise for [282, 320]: 4.70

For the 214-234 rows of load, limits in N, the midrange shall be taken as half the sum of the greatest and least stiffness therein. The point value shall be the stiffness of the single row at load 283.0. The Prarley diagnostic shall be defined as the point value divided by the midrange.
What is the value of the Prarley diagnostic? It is 0.97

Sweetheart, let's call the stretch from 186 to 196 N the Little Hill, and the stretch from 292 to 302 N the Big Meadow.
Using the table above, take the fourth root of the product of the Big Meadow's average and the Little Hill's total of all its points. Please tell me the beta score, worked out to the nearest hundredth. 2.27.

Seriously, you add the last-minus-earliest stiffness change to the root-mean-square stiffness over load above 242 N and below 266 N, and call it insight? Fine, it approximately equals 2.51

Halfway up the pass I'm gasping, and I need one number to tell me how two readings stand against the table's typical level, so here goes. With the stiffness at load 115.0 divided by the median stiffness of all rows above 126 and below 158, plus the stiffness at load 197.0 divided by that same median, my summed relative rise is 1.95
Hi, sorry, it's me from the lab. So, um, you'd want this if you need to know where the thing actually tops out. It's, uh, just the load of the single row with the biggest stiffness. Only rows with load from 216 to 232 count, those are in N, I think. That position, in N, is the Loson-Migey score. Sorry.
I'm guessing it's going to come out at 219.0 N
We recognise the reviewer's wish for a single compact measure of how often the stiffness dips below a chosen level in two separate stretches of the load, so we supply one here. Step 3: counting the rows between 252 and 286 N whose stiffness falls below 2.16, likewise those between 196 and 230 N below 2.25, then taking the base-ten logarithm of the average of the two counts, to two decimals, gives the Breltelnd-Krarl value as 0.30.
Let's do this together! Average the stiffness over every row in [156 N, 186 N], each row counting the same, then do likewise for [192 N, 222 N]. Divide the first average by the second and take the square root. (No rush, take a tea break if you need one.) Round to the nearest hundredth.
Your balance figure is 1.02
